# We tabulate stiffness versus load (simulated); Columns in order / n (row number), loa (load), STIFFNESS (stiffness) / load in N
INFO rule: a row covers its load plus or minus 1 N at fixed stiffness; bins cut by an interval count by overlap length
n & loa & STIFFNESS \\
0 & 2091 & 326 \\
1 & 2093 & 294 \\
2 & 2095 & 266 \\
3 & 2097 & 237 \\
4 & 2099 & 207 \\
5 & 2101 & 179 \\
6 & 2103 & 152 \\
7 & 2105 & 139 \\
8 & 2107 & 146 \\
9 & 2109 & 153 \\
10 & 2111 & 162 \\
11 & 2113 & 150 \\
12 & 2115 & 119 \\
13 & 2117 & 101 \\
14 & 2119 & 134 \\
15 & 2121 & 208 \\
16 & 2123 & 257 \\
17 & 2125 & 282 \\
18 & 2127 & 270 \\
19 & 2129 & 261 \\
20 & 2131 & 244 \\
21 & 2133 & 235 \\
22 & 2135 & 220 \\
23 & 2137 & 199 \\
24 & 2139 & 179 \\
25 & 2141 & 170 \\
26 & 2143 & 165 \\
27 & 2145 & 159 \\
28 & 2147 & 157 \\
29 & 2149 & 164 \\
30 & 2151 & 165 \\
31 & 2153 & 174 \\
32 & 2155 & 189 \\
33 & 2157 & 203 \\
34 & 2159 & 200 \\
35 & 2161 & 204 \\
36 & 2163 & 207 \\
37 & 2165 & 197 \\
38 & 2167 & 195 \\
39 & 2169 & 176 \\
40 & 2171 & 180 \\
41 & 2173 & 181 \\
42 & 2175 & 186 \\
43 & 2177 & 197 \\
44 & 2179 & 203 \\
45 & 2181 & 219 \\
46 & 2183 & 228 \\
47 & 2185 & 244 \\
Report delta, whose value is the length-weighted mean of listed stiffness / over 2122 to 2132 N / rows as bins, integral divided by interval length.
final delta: 263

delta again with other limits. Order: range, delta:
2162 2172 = 191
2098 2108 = 165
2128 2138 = 232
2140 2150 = 163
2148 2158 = 179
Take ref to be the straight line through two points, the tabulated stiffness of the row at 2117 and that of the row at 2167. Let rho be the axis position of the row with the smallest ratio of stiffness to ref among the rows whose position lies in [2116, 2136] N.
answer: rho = 2117 N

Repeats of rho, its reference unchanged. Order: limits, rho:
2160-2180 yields 2173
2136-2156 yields 2147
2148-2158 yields 2151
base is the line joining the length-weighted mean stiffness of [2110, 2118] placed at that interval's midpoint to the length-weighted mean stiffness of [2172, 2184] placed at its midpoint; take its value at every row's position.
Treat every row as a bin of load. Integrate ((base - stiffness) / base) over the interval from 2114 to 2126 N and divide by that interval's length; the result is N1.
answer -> -0.3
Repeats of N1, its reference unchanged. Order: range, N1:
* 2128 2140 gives -0.4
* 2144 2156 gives 0.0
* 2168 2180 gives 0.1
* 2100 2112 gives -0.3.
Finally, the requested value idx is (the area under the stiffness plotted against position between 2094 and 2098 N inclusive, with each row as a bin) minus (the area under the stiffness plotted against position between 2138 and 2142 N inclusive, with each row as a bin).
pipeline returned 308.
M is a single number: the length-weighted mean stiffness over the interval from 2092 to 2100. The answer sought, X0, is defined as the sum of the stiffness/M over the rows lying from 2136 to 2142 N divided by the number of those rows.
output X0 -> 0.73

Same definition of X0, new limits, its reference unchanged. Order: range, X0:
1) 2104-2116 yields 0.58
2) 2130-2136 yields 0.93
